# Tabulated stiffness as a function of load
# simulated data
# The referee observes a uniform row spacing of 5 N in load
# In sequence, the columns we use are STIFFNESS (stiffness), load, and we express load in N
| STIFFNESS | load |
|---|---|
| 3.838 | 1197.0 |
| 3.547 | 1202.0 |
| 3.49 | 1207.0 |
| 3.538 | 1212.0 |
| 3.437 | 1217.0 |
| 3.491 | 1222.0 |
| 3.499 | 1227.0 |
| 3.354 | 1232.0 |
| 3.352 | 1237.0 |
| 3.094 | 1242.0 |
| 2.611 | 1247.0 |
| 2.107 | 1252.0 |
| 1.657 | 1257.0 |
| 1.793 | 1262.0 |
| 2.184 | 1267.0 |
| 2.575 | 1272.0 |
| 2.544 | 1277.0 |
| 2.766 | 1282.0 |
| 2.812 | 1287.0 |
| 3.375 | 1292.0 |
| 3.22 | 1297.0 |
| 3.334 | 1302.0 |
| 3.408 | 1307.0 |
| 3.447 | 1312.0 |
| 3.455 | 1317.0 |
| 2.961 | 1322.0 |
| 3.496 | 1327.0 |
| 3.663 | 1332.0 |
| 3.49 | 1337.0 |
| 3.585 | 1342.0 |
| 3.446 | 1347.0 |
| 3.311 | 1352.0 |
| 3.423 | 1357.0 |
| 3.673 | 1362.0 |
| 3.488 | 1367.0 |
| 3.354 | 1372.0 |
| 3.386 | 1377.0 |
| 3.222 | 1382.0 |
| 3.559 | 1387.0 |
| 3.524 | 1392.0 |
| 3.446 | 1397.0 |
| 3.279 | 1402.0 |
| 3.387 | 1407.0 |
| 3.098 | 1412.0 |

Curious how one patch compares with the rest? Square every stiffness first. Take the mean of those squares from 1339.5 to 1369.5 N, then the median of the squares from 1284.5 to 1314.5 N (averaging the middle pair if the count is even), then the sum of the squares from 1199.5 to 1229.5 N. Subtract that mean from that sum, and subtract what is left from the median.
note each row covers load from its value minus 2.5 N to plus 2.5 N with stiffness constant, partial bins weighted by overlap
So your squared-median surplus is -50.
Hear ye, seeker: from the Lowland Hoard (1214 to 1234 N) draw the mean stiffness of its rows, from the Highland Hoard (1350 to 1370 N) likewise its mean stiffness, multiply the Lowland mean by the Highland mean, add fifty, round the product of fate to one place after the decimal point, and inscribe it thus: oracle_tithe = 62.0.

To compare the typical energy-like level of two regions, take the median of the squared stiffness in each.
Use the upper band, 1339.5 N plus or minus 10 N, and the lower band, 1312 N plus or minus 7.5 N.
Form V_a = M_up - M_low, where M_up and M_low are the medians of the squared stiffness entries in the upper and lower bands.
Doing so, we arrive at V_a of 0.6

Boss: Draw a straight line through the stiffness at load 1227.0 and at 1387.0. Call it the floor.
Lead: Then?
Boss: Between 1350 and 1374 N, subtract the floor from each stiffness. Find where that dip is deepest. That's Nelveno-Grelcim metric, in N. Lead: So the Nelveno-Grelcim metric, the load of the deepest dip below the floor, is 1352.0 N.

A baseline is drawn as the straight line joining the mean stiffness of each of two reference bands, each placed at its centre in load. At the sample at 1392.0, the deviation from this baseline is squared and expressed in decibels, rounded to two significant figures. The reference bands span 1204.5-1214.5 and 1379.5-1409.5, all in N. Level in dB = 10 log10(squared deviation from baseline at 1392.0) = -18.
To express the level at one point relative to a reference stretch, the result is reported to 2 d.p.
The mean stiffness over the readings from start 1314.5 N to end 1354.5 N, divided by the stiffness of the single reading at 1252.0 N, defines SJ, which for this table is 1.63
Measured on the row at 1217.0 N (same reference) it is 1.00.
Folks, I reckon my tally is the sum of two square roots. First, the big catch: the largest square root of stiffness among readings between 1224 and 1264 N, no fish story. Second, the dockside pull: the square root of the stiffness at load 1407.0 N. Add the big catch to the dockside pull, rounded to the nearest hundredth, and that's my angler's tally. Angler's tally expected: 3.71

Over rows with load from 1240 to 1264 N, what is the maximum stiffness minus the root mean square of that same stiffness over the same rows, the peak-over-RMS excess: 0.78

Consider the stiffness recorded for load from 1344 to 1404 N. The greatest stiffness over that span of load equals 3.673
